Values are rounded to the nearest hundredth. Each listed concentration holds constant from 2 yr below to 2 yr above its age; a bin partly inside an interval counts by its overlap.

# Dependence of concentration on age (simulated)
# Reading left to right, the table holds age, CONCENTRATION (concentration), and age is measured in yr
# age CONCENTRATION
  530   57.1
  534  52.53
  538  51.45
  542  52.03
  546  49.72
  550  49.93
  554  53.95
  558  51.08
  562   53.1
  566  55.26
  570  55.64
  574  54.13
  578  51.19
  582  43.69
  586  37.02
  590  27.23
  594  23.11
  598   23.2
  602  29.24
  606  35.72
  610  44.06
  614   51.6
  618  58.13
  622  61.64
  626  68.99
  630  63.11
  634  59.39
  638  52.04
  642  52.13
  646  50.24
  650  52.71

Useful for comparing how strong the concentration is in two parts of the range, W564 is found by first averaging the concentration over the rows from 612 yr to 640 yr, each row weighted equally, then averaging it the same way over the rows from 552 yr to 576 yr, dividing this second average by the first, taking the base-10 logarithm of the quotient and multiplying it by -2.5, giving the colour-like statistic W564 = 0.10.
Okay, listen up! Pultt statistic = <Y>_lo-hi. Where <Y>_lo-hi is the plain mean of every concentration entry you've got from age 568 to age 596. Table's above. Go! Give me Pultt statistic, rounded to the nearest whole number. 42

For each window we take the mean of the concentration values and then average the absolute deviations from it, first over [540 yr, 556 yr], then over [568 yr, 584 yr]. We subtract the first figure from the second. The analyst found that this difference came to 2.2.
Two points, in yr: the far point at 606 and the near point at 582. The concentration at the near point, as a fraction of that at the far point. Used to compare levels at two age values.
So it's 1.22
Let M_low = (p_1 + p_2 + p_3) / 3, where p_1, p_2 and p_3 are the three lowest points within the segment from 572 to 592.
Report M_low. 36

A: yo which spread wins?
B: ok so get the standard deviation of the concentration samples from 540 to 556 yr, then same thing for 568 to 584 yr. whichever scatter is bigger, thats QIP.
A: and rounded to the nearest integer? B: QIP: 5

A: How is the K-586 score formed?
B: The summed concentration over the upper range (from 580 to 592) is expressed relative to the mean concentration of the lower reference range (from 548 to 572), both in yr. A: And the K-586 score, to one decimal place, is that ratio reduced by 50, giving -48.0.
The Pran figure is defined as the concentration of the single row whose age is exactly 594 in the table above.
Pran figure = 23.11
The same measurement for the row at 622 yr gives 61.64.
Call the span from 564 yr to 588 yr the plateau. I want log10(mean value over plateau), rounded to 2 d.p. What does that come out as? 1.69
